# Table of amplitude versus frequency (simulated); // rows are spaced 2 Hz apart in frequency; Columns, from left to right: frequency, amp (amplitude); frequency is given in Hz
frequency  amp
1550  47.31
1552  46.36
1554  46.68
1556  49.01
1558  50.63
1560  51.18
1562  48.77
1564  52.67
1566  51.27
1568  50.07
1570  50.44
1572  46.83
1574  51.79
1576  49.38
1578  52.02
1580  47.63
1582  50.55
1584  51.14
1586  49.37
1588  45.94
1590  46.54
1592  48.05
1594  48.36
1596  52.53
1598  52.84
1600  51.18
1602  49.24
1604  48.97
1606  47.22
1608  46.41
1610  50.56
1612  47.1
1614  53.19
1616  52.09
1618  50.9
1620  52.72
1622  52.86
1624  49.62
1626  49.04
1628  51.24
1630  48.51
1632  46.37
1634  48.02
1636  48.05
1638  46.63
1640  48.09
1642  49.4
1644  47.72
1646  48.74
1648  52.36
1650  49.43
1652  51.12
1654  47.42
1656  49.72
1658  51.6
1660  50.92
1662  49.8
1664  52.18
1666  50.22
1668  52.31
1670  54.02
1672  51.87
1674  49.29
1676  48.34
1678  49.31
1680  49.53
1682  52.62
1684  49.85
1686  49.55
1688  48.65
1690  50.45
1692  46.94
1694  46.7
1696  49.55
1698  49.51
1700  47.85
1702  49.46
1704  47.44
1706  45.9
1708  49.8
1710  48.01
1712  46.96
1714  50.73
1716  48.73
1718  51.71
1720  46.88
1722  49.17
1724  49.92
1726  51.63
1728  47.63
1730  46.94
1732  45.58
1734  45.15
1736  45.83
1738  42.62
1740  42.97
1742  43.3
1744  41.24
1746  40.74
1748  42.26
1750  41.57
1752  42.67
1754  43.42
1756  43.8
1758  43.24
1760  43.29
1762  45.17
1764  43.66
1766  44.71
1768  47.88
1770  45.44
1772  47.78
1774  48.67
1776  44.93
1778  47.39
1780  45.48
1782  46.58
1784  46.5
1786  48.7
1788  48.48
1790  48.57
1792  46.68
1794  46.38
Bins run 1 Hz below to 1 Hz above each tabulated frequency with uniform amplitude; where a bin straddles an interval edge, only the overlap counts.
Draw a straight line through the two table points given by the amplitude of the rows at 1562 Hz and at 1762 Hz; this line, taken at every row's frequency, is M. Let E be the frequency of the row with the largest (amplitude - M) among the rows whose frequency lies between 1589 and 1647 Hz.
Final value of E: 1614 Hz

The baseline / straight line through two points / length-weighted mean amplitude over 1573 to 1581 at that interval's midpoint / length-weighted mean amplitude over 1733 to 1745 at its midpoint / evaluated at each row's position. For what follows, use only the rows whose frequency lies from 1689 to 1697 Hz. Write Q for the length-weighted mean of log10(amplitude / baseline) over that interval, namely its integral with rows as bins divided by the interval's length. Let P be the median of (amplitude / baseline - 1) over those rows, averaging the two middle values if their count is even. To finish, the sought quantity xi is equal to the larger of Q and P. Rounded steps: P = 0.06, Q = 0.027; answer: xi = 0.063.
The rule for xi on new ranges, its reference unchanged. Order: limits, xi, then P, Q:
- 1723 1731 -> 0.107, 0.11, 0.047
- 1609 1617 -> 0.054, 0.05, 0.017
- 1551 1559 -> -0.026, -0.06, -0.026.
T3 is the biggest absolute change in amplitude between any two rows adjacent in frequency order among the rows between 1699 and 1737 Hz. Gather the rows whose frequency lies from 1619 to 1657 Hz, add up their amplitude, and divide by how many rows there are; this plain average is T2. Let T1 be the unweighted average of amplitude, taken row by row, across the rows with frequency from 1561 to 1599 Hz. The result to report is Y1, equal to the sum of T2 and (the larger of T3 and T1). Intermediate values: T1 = 49.8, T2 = 49.3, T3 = 4.8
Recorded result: 99.1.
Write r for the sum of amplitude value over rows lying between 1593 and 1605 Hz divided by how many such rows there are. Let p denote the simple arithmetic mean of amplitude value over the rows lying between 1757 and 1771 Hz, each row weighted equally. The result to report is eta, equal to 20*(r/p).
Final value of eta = 22.6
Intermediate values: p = 45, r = 50.5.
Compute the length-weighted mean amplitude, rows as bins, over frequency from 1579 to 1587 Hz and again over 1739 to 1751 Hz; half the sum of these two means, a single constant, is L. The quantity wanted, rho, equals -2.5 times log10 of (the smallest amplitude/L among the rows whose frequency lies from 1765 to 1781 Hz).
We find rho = 0.03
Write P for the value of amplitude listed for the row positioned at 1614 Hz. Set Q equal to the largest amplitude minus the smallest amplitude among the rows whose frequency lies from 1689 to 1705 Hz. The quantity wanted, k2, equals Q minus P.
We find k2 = -49.4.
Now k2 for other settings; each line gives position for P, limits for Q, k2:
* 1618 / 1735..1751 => -45.8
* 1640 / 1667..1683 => -42.4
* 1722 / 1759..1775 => -43.8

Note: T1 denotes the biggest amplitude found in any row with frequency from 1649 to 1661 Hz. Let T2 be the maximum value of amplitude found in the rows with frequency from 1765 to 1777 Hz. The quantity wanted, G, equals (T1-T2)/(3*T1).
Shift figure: 0.02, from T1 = 51.6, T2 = 48.67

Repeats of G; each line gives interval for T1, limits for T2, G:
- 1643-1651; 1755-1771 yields 0.03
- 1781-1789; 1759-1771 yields 0.01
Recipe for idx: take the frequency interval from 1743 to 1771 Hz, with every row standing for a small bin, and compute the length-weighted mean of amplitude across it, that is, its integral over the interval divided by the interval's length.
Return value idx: 43.51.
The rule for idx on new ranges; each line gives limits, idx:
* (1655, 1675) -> 51.19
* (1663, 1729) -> 49.48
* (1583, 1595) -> 48.23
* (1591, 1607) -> 49.80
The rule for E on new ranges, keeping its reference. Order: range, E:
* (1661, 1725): 1670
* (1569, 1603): 1598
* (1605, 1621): 1614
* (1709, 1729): 1726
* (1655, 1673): 1670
